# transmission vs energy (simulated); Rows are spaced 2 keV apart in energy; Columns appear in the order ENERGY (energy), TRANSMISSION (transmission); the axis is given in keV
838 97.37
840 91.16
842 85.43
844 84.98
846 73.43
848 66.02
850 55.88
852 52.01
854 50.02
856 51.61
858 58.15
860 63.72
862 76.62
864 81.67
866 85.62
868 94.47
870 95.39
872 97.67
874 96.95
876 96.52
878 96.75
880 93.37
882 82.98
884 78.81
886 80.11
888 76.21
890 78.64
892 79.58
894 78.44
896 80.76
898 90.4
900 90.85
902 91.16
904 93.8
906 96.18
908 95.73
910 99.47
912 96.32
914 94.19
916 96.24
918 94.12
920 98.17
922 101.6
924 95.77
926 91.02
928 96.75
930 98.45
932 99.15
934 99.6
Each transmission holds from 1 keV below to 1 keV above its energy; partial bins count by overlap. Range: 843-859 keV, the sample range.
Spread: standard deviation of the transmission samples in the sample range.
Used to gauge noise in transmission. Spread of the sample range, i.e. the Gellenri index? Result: 12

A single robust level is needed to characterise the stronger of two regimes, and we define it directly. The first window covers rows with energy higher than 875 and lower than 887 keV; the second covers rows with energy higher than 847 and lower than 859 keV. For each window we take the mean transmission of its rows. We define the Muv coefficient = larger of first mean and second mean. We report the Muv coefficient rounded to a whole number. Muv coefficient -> 88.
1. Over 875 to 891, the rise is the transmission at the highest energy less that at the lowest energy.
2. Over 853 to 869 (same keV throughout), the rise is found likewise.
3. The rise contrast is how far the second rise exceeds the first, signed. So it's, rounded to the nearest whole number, 62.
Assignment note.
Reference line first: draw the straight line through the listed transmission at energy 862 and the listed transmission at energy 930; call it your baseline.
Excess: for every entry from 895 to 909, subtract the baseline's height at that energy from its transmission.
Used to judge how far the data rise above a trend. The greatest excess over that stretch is 5.4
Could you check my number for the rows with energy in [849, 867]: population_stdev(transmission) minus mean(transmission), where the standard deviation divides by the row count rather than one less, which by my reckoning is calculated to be -51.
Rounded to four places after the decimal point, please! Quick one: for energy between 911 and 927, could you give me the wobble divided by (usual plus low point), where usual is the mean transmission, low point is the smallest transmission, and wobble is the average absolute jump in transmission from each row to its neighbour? 0.0186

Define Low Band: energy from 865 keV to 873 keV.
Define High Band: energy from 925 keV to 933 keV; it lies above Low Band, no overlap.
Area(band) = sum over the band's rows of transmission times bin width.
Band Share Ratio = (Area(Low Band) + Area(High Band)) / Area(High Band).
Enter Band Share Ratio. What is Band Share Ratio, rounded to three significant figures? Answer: 1.97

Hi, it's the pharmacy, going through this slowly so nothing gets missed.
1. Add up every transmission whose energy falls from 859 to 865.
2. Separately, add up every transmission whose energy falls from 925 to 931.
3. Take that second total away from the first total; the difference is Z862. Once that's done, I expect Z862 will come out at -64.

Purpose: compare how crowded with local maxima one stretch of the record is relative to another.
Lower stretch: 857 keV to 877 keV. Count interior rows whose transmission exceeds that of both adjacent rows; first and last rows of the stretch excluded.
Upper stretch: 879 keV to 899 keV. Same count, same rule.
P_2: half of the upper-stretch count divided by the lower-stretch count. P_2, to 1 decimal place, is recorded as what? 1.0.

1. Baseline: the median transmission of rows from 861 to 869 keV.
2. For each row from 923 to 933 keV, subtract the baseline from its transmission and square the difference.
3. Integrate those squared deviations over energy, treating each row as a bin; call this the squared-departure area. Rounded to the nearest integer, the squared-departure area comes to 1665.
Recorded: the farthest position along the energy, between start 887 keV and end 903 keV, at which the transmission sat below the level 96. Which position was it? 902 keV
